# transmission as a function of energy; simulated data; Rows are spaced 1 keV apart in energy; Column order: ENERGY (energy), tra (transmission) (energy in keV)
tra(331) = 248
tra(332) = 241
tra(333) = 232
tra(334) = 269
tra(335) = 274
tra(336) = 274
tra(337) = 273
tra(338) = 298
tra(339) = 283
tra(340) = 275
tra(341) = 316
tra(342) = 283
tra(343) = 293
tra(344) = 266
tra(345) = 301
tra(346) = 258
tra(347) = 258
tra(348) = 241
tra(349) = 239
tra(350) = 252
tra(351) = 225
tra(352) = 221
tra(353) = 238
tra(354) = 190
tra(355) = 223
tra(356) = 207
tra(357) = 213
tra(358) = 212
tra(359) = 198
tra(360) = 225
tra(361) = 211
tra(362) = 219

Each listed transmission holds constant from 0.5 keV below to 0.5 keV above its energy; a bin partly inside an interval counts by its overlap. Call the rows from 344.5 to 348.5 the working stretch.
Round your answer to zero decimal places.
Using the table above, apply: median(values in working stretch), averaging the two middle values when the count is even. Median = 258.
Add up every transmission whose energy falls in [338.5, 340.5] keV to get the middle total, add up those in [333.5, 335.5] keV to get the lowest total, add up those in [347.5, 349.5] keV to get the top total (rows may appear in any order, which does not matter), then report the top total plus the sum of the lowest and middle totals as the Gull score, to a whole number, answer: 1581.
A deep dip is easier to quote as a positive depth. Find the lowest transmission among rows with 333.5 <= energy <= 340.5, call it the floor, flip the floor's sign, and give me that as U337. -269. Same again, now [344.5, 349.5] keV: -239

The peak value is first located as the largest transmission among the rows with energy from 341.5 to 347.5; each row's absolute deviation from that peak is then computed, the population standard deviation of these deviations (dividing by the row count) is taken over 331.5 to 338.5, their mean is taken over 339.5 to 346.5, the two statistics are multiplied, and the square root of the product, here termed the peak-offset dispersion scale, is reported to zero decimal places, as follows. 21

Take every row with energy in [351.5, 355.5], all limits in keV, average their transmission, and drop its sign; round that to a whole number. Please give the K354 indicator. 218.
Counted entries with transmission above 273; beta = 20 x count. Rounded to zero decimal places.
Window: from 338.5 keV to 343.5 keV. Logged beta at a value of 100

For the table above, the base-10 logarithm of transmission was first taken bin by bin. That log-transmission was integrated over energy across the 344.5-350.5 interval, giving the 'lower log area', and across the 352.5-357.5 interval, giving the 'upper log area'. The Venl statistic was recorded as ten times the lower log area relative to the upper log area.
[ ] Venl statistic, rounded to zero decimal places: 12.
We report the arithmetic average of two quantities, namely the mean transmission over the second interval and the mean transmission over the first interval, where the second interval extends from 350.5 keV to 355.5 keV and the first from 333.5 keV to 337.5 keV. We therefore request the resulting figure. 246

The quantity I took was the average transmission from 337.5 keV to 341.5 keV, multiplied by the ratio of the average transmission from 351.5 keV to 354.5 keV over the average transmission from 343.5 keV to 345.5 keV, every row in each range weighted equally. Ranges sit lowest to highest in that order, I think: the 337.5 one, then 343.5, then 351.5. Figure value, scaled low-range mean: 224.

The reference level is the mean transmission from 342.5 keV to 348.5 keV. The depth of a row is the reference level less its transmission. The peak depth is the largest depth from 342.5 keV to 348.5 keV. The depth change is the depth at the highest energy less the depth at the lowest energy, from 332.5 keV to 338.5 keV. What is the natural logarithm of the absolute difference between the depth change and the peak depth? 4.5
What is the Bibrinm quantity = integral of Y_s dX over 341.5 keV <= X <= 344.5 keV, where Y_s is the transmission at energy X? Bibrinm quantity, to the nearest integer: 842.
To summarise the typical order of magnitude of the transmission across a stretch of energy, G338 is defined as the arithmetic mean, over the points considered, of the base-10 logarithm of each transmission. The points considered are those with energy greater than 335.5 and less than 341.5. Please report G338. 2.46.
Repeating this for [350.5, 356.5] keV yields 2.34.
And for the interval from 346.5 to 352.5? 2.38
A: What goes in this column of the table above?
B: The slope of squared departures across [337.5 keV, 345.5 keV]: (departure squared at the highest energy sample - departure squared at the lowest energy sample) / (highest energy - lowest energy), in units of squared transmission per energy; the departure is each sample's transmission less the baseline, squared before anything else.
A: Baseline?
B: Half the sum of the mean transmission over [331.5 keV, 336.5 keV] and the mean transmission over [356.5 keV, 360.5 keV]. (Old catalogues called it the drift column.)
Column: 55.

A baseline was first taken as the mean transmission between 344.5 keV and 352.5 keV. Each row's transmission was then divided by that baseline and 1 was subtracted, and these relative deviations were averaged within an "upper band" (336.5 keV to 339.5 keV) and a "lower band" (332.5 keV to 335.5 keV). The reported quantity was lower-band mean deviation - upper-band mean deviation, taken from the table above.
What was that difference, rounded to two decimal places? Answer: -0.11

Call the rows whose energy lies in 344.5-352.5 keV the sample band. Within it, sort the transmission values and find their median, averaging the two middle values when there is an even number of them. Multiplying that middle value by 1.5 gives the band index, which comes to 370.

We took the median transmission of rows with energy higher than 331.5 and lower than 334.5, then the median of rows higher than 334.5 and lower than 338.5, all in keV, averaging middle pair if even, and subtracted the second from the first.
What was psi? -33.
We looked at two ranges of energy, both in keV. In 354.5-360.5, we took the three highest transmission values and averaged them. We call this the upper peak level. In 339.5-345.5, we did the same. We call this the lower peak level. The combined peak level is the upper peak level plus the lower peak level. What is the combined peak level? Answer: 524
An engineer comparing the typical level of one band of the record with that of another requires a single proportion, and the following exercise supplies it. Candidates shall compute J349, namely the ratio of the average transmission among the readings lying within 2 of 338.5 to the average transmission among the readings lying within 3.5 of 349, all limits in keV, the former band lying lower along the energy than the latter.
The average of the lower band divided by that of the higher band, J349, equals 1.17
